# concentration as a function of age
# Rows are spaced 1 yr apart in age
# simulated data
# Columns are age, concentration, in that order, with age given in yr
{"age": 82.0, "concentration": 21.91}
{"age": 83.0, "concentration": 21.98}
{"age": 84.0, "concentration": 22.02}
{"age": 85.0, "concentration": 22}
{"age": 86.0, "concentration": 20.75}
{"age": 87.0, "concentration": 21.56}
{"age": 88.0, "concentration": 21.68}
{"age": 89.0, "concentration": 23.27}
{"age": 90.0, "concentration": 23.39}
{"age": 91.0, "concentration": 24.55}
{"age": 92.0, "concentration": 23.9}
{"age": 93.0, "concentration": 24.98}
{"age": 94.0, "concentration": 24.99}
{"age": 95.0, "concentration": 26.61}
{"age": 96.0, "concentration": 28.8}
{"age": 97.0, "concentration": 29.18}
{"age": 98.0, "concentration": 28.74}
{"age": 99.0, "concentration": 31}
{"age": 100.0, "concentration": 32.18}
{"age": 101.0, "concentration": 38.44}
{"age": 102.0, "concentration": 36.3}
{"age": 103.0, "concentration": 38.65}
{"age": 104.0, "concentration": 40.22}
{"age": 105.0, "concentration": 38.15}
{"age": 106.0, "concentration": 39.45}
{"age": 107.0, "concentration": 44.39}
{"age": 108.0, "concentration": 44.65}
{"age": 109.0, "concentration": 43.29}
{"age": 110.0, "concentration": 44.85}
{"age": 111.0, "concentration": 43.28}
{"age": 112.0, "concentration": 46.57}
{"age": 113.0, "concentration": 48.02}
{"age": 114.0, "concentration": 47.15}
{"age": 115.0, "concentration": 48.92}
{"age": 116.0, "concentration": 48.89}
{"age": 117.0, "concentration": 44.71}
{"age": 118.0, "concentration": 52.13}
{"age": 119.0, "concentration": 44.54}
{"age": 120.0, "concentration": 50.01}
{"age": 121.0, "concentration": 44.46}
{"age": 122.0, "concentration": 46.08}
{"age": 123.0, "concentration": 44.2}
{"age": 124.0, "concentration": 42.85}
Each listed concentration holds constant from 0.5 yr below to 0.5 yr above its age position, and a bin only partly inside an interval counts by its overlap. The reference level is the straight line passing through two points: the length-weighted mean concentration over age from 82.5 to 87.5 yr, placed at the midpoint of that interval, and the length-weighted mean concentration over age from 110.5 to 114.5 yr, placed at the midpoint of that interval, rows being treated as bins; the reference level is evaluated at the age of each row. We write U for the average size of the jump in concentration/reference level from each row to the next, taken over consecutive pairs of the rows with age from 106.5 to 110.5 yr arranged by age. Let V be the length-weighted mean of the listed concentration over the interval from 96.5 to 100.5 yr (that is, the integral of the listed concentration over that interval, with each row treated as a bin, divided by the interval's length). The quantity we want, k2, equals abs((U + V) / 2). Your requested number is 15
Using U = 0.028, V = 30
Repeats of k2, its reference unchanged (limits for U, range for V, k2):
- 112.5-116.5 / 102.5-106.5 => 20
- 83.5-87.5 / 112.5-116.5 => 24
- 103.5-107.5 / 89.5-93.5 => 12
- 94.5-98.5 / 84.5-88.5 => 11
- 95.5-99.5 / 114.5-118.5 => 24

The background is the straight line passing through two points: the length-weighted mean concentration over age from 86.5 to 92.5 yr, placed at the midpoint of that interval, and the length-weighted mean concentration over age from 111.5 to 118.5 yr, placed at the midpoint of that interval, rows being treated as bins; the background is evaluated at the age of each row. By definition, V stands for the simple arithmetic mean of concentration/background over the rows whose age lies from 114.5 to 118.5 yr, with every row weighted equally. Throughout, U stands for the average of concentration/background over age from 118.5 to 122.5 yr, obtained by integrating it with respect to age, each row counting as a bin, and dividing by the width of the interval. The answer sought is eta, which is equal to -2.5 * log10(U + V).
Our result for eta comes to -0.67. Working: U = 0.87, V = 0.98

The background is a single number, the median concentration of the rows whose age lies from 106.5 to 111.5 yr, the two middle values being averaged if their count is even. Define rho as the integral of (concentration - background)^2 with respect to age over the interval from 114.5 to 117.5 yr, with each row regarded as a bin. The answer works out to 41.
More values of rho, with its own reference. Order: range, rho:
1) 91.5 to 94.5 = 1173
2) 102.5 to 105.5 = 89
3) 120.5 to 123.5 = 3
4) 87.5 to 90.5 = 1403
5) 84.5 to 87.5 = 1581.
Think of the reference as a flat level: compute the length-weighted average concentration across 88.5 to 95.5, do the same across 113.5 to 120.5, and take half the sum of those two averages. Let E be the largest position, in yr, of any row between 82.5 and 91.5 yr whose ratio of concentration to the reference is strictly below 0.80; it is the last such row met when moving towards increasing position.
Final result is 91.0 yr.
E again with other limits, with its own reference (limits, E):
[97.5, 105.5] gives 98.0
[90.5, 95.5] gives 95.0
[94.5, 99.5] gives 98.0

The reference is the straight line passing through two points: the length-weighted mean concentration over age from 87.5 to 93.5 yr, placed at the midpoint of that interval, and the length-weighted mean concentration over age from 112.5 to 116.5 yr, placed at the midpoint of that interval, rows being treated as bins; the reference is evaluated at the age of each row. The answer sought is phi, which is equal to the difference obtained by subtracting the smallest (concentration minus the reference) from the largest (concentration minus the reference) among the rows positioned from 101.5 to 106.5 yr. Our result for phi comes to 3.1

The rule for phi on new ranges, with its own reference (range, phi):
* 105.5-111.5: 5.2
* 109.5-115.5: 2.7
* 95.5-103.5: 6.6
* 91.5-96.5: 1.8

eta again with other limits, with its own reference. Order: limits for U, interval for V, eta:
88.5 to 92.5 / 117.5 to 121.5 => -0.70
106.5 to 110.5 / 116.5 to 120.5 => -0.75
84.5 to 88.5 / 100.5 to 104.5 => -0.83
